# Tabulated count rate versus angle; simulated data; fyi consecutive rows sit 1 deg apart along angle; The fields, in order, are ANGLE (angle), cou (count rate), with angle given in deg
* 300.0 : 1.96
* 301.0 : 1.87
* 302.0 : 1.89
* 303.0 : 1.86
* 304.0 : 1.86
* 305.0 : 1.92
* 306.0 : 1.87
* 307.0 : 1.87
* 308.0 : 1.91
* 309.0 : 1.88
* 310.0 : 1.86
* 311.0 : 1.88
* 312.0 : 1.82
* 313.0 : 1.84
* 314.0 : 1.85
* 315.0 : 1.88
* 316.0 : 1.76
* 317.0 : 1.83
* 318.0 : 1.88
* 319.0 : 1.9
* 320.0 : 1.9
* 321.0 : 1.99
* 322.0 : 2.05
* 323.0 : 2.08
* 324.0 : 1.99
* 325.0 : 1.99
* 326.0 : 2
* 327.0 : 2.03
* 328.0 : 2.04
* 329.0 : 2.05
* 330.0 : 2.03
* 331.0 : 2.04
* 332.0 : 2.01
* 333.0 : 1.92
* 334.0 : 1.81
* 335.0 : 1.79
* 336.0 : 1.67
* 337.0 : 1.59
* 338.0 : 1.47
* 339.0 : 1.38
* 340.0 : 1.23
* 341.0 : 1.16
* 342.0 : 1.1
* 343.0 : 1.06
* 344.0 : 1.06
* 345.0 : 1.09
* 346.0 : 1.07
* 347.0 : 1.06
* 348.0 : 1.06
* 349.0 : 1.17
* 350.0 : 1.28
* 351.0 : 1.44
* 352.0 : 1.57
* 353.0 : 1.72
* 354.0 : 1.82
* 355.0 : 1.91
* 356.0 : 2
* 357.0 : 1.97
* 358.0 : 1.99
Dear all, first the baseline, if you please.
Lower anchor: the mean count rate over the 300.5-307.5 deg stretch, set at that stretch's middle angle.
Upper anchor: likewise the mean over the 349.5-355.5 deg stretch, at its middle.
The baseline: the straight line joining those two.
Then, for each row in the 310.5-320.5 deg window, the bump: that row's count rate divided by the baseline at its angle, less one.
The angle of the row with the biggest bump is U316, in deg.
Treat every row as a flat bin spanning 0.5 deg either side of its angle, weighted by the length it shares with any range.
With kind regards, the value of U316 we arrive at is 320.0 deg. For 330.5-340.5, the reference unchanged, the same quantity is 331.0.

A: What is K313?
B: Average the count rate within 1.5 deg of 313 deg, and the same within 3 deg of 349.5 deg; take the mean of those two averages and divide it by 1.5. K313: 1.03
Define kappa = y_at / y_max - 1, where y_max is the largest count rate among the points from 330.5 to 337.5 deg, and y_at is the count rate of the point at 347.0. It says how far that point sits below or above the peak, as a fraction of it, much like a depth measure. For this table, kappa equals -0.48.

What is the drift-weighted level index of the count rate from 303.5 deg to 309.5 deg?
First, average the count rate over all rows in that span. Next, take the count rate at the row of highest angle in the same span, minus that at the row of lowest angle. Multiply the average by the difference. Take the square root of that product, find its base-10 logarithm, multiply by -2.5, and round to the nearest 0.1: 1.8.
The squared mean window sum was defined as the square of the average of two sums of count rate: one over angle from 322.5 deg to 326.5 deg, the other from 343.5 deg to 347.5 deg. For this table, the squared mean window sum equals 38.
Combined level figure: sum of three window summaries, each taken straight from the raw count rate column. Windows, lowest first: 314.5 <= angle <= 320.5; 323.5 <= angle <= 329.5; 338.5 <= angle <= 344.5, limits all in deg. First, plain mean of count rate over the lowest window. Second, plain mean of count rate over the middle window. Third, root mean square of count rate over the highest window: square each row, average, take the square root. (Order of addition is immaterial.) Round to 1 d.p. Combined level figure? 5.0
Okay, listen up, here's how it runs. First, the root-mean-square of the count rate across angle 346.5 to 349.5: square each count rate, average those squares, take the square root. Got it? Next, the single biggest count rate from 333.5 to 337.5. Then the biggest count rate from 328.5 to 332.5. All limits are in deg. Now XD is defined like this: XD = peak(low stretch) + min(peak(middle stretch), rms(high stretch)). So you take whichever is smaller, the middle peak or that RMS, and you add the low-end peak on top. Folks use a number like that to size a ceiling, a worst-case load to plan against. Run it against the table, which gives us 3.15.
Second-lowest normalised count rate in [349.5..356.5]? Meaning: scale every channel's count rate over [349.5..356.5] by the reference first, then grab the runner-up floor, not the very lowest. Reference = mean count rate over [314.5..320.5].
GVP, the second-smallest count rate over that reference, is 0.77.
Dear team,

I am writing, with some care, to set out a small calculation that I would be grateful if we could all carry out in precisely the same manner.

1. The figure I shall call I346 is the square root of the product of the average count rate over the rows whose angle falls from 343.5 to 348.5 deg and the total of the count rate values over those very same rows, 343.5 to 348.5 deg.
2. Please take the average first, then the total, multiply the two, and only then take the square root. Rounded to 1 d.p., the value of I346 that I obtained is 2.4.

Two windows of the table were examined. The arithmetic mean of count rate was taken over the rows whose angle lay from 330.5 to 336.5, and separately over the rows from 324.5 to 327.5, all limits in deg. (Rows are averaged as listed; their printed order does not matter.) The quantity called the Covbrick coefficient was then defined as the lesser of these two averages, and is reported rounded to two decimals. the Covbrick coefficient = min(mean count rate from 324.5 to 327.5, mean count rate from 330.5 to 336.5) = 1.87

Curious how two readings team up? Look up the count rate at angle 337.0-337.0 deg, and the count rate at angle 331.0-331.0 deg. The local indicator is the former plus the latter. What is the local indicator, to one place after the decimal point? 3.6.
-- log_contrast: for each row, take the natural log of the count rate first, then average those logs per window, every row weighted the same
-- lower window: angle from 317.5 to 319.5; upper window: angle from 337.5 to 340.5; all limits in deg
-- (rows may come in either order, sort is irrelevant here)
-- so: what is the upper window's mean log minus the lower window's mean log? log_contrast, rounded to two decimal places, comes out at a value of -0.33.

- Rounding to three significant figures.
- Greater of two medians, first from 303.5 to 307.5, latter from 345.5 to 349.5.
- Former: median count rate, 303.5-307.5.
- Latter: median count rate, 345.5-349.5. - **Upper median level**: 1.87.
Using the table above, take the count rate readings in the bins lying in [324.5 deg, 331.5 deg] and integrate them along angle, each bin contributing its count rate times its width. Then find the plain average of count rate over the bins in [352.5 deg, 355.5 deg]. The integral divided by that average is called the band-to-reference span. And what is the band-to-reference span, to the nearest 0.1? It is 7.8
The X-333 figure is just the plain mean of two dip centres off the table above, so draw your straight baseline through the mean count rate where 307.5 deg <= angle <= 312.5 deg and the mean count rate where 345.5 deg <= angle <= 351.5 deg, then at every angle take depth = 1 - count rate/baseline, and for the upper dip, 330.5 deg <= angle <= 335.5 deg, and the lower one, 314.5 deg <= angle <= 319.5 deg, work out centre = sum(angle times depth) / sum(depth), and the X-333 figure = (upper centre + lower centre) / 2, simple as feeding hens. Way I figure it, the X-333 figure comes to 325.2 deg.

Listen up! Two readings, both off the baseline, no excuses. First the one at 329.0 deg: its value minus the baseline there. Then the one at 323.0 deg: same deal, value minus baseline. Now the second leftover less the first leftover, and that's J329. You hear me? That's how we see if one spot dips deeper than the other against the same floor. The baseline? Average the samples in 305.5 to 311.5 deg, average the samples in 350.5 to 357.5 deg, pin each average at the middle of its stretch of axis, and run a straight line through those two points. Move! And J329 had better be 0.0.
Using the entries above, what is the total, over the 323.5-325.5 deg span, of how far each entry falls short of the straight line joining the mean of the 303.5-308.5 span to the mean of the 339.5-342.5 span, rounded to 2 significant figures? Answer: -0.97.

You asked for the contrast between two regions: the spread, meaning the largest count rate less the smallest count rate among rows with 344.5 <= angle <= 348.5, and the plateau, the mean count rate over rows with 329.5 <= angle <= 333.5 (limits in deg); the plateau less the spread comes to 1.97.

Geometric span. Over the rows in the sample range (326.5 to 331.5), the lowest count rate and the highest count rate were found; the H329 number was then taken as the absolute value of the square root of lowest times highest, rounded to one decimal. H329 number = 2.0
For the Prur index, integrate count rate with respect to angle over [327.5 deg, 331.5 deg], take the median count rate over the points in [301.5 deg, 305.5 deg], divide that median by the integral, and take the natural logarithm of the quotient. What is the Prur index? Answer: -1.47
